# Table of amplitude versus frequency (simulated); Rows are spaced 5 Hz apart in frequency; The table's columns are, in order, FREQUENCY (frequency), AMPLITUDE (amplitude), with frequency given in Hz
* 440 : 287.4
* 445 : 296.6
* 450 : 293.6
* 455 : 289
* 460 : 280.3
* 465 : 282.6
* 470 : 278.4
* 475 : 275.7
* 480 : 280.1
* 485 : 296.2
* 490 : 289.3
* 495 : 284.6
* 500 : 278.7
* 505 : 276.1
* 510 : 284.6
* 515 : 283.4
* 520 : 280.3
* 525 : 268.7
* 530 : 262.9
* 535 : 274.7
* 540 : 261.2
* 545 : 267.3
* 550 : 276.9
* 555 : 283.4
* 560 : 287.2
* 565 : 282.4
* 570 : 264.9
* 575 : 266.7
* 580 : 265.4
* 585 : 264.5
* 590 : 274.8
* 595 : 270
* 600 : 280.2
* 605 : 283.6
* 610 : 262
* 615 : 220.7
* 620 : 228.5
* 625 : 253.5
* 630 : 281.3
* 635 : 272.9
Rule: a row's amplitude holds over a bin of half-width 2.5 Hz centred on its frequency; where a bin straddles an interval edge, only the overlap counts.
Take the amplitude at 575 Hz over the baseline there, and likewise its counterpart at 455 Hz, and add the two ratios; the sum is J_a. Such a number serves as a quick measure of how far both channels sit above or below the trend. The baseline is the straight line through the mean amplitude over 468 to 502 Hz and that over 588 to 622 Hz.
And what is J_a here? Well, 2.00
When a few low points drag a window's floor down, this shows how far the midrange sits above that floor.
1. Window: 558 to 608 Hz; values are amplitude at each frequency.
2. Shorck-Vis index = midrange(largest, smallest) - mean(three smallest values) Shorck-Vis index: 10.9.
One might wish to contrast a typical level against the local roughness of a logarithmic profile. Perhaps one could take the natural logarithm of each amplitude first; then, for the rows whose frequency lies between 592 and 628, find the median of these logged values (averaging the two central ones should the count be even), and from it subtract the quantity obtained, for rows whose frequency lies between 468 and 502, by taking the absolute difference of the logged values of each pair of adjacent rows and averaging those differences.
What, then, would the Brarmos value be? 5.54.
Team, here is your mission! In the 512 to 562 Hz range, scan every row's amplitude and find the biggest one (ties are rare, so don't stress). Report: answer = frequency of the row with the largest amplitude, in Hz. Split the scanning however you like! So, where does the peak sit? 560 Hz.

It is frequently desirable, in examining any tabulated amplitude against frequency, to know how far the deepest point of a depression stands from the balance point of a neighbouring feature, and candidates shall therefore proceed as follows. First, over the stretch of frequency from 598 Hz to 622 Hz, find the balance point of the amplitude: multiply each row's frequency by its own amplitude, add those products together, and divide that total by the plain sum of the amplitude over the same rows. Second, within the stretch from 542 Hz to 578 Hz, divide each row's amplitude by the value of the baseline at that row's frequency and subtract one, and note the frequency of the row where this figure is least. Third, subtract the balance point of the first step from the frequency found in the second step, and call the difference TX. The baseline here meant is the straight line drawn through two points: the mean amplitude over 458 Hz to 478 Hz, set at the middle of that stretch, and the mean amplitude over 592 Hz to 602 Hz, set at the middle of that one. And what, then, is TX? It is -39.3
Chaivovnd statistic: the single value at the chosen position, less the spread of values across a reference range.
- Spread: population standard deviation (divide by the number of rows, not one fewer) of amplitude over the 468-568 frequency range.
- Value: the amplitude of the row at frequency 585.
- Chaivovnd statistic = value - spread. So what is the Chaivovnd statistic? 256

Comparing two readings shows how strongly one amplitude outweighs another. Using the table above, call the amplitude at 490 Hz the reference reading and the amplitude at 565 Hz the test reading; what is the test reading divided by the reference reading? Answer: 0.976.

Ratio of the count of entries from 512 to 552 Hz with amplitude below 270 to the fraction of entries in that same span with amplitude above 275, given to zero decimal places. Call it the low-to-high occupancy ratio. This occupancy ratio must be 11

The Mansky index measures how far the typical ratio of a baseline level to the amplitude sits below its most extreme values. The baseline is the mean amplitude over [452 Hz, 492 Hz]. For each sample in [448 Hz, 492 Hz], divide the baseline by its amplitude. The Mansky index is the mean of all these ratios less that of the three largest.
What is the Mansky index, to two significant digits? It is -0.024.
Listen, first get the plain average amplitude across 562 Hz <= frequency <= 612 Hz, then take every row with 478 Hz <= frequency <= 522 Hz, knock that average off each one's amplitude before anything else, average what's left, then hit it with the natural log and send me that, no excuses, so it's 2.5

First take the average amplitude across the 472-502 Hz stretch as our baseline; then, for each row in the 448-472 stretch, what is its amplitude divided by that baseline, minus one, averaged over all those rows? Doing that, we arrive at 0.002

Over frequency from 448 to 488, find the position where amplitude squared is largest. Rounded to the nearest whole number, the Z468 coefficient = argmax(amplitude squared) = 485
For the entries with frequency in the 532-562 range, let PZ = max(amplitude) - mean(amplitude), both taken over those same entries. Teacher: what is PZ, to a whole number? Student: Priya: 12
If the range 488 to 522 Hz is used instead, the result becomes 7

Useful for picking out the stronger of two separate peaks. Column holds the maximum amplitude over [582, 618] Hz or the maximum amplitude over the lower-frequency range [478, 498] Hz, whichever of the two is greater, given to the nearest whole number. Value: 296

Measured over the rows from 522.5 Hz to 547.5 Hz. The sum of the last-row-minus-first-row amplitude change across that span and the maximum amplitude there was 273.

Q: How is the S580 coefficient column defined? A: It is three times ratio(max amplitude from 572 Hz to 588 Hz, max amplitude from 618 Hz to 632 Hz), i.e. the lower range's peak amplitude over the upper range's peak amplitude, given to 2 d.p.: 2.84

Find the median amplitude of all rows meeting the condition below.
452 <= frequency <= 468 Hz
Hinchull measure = 283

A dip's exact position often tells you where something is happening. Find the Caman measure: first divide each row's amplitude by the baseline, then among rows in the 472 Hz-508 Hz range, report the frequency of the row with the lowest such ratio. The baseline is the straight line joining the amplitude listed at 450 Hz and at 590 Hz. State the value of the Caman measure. 475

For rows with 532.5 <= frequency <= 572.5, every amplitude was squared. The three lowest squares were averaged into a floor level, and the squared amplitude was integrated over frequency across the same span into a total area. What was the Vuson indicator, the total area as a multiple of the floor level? 43.2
